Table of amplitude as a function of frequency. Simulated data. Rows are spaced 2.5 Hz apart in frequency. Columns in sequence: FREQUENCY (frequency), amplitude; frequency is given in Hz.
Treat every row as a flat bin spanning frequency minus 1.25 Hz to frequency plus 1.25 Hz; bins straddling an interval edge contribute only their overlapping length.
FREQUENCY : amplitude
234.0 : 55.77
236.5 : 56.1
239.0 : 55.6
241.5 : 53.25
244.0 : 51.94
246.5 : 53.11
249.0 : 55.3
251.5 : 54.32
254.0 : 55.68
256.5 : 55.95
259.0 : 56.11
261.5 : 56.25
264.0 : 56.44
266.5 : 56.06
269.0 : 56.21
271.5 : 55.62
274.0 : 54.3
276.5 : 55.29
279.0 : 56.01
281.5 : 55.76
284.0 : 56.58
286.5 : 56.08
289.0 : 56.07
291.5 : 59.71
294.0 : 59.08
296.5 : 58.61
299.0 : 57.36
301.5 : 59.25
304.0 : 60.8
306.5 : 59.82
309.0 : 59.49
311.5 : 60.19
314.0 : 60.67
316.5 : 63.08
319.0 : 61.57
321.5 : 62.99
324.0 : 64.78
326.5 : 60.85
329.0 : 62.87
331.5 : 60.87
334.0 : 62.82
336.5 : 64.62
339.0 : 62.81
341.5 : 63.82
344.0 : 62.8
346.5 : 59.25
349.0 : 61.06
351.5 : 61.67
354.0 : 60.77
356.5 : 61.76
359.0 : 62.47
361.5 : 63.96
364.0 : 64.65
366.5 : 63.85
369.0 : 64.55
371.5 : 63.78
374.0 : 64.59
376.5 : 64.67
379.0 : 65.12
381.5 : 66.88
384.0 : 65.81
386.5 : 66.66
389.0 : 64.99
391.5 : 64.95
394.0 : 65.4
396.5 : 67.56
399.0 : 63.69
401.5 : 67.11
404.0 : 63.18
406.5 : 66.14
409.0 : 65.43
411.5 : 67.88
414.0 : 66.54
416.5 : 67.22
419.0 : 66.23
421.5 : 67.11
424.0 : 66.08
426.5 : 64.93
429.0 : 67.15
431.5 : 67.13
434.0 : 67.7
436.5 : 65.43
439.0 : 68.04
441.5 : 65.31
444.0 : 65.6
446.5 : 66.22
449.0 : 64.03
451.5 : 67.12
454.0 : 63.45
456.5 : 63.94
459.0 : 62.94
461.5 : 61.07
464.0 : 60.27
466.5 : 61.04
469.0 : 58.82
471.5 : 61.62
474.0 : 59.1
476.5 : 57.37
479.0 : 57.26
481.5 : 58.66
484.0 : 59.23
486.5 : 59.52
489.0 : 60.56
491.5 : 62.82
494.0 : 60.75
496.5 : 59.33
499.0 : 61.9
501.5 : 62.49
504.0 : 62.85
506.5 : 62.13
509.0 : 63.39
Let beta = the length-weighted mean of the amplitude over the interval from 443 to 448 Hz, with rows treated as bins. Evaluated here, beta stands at 65.8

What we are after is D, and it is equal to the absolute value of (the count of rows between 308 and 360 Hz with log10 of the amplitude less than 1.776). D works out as 2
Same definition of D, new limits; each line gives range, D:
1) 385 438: 0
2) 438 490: 7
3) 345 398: 1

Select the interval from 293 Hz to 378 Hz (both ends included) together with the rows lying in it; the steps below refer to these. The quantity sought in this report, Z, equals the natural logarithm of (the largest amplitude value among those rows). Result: 4.17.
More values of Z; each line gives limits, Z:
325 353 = 4.17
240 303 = 4.09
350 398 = 4.21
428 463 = 4.22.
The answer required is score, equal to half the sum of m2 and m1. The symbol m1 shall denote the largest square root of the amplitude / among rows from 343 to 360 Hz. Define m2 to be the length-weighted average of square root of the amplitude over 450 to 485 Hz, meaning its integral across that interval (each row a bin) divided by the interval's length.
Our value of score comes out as 7.863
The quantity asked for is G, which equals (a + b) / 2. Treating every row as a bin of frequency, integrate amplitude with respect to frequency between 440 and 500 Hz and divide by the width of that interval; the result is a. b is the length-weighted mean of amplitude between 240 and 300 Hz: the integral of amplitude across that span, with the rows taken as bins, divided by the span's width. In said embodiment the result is 58.7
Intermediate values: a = 61.6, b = 56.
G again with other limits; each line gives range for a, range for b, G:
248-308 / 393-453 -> 61.5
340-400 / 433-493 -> 63.1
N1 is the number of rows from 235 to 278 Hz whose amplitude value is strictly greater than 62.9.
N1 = 0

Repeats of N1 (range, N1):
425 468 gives 14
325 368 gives 5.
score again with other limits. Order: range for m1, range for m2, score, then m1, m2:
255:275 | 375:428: 7.815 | 7.5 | 8.1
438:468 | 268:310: 7.912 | 8.2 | 7.6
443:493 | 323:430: 8.108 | 8.2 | 8.0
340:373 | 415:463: 8.069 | 8.0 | 8.1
